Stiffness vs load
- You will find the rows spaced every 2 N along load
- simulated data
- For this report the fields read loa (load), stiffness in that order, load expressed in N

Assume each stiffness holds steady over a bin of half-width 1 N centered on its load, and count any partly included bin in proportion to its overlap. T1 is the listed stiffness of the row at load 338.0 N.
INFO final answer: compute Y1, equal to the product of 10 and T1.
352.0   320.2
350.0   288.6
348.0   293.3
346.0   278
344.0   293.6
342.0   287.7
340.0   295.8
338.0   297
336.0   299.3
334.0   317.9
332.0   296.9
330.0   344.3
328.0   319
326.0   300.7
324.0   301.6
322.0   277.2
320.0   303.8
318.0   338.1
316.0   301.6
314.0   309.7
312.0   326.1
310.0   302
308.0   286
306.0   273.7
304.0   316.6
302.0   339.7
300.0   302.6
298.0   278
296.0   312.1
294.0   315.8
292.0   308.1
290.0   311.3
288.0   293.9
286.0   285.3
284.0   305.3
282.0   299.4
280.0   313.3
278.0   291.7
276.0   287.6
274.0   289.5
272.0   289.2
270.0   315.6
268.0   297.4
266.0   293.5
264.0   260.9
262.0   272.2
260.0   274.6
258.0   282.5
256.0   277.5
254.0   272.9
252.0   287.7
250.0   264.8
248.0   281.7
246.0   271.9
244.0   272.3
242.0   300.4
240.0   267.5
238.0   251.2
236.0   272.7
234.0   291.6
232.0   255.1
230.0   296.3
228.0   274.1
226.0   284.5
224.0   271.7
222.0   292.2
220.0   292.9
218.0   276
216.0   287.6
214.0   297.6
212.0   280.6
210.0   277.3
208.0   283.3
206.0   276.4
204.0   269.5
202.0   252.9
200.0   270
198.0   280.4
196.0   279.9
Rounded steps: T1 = 297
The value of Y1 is 2970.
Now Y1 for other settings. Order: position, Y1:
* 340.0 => 2958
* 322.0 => 2772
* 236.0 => 2727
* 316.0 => 3016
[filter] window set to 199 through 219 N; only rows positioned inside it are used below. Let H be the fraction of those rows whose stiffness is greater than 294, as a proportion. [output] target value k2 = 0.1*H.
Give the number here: 0.010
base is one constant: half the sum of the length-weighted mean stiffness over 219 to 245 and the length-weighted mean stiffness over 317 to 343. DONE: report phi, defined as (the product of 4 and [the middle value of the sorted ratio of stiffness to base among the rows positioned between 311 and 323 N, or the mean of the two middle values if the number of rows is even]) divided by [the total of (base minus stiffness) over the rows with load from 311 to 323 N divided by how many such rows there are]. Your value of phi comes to -0.25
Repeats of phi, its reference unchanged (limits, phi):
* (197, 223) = 0.30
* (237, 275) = 0.31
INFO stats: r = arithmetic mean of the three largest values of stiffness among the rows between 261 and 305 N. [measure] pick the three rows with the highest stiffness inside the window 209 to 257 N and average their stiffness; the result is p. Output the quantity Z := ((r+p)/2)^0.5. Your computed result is 17.64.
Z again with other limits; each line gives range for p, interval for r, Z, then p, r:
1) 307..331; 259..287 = 17.99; 336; 311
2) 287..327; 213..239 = 17.75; 335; 296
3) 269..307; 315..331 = 18.14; 324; 334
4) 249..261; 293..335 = 17.65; 283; 341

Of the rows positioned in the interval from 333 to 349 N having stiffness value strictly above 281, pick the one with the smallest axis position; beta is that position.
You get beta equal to 334.0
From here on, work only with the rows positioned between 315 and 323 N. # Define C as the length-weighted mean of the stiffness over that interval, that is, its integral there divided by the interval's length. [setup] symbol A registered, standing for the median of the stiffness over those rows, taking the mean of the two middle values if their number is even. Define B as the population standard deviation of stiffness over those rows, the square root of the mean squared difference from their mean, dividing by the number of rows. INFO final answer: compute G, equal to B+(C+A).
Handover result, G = 630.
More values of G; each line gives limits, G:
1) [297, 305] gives 641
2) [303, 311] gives 605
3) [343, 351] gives 586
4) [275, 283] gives 603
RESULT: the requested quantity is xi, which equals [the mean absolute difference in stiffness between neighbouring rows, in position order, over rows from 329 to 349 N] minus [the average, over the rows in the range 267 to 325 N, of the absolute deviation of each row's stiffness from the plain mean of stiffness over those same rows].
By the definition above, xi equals 2.4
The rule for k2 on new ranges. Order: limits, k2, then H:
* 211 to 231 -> 0.020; 0.20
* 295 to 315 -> 0.070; 0.70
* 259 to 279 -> 0.020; 0.20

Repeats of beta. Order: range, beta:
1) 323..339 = 324.0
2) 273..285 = 274.0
